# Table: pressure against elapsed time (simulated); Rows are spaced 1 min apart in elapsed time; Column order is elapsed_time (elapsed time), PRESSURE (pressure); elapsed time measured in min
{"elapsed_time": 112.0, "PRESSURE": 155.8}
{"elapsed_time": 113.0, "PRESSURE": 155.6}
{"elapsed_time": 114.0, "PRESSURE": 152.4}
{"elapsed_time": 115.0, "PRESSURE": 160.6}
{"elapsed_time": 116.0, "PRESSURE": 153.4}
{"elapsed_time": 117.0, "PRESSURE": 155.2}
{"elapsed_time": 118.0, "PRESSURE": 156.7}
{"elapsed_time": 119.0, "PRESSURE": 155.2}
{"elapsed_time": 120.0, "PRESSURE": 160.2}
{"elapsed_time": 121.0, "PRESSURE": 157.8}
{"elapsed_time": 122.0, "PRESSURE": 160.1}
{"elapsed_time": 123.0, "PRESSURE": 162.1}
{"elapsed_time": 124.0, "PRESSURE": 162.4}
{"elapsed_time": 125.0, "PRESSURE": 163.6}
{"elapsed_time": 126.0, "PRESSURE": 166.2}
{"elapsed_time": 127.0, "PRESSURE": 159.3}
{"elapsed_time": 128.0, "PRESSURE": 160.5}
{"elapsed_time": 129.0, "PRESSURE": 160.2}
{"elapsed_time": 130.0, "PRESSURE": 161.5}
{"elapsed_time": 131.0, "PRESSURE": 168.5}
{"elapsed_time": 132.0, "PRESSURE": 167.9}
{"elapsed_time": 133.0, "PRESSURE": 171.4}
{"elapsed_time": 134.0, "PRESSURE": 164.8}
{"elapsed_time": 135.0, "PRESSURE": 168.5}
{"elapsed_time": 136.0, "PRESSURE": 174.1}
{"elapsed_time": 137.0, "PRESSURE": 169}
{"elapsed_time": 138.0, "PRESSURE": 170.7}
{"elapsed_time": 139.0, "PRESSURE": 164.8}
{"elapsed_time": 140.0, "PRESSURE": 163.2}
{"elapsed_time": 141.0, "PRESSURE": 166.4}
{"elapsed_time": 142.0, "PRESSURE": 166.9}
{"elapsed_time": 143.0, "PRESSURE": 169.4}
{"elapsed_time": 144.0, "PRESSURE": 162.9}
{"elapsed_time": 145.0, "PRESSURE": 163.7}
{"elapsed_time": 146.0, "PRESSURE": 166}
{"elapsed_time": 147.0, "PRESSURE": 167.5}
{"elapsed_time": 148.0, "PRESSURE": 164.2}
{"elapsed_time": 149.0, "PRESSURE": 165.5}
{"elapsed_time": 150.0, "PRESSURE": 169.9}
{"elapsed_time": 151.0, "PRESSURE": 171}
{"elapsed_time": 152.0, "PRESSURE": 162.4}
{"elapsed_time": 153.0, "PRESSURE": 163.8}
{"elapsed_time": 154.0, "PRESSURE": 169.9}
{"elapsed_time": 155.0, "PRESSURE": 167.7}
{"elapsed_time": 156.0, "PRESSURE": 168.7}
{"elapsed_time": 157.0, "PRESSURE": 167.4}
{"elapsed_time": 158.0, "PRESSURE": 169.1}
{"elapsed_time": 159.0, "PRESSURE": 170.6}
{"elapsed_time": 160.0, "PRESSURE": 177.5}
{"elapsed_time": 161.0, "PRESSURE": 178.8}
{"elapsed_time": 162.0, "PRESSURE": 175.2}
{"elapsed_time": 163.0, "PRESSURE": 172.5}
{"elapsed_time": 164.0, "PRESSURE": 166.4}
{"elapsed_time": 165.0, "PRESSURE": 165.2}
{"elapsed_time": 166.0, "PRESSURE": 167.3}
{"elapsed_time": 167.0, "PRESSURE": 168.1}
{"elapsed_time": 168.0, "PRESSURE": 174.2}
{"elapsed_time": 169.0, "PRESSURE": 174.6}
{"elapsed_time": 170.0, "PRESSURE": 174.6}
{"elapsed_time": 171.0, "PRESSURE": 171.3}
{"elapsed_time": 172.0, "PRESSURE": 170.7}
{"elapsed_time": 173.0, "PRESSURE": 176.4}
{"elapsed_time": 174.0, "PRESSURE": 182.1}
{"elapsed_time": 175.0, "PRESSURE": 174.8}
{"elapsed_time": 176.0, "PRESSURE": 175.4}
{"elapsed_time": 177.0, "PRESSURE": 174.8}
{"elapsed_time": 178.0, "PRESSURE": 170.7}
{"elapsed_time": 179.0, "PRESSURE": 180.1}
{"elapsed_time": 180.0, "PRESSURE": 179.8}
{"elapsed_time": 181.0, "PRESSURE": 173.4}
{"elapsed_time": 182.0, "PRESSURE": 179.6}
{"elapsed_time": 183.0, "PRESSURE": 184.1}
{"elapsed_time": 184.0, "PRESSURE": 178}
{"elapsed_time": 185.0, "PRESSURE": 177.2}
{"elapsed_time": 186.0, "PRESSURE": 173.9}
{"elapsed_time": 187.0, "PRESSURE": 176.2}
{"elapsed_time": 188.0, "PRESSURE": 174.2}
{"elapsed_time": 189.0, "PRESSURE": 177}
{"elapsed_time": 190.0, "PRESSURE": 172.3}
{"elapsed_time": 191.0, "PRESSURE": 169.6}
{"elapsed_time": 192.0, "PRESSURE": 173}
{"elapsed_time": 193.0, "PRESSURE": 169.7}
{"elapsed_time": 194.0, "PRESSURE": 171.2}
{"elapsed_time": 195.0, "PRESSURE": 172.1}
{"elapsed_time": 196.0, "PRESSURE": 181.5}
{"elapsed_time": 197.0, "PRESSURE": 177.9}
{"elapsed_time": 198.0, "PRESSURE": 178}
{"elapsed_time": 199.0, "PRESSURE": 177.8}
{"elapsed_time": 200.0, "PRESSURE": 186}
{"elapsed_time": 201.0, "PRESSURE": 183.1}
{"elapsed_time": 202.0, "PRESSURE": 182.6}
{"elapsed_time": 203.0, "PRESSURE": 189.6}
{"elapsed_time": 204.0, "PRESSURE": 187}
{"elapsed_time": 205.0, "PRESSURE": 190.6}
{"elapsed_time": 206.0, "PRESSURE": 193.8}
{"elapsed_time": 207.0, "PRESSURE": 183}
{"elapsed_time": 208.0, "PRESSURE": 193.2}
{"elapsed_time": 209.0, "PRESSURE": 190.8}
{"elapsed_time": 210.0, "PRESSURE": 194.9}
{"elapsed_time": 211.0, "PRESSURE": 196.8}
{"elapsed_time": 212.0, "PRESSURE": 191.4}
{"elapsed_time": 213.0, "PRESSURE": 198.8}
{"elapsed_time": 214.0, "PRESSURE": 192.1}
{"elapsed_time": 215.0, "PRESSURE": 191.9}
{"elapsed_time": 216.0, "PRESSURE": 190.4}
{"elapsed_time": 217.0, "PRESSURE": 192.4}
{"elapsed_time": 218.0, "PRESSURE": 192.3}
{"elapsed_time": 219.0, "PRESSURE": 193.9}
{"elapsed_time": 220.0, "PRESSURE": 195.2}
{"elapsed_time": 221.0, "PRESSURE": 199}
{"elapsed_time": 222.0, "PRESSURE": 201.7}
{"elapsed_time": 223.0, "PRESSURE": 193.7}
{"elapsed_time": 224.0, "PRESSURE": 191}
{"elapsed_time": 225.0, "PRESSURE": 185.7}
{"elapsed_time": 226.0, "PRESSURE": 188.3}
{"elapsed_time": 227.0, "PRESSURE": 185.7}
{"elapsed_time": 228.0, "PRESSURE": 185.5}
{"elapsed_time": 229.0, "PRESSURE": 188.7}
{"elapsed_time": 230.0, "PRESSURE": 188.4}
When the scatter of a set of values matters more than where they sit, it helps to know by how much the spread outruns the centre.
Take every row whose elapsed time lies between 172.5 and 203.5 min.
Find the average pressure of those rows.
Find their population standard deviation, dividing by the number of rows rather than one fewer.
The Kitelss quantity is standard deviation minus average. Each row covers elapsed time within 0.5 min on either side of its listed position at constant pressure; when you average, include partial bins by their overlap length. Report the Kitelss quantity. -172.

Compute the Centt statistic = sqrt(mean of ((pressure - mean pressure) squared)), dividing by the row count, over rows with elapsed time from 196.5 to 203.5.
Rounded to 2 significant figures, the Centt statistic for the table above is 4.2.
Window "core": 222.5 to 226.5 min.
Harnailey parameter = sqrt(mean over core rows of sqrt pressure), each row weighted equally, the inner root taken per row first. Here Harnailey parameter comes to 3.71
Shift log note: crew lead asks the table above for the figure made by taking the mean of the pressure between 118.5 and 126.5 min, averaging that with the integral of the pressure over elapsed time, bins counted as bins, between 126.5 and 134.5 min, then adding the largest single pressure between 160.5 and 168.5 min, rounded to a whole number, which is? 916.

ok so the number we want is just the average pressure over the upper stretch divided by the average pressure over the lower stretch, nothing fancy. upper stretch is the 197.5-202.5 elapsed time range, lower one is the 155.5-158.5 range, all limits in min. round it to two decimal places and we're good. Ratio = 1.08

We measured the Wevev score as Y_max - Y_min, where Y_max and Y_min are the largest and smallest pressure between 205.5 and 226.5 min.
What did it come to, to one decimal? 18.7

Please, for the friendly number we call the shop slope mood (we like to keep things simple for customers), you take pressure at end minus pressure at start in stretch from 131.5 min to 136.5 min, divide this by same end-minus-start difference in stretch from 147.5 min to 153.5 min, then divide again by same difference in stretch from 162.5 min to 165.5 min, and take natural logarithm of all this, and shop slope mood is 1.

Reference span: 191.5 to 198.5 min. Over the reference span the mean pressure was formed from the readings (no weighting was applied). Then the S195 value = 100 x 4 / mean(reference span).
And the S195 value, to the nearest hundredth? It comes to 2.29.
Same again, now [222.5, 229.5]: 2.12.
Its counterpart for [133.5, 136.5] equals 2.36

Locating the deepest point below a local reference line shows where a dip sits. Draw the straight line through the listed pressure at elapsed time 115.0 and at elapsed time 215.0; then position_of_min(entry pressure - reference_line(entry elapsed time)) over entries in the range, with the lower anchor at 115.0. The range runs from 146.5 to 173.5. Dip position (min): 165.0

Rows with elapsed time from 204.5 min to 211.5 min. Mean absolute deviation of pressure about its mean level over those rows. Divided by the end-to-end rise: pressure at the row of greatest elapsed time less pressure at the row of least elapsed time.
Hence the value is 0.5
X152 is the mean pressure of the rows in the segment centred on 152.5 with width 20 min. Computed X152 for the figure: 169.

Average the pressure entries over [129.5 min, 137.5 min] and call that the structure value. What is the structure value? 168.2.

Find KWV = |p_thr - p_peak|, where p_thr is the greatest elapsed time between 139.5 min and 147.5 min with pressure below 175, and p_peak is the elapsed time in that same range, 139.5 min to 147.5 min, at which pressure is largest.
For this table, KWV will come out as 4 min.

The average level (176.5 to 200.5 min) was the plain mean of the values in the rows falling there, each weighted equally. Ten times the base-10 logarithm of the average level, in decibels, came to 22.5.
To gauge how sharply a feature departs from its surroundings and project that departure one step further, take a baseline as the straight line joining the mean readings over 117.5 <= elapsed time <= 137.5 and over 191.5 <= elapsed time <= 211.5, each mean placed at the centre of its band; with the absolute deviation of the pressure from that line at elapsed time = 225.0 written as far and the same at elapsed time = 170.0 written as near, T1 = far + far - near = 8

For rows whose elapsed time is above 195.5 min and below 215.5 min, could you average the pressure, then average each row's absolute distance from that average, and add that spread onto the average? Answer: 194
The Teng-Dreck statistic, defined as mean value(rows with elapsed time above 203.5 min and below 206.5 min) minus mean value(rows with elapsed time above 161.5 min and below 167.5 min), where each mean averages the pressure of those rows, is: 21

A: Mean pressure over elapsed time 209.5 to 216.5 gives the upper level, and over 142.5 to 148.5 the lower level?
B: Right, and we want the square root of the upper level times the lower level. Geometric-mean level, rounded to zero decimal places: 179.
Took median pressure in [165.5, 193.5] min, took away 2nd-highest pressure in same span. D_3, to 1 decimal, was -7.5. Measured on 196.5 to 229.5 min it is -8.2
